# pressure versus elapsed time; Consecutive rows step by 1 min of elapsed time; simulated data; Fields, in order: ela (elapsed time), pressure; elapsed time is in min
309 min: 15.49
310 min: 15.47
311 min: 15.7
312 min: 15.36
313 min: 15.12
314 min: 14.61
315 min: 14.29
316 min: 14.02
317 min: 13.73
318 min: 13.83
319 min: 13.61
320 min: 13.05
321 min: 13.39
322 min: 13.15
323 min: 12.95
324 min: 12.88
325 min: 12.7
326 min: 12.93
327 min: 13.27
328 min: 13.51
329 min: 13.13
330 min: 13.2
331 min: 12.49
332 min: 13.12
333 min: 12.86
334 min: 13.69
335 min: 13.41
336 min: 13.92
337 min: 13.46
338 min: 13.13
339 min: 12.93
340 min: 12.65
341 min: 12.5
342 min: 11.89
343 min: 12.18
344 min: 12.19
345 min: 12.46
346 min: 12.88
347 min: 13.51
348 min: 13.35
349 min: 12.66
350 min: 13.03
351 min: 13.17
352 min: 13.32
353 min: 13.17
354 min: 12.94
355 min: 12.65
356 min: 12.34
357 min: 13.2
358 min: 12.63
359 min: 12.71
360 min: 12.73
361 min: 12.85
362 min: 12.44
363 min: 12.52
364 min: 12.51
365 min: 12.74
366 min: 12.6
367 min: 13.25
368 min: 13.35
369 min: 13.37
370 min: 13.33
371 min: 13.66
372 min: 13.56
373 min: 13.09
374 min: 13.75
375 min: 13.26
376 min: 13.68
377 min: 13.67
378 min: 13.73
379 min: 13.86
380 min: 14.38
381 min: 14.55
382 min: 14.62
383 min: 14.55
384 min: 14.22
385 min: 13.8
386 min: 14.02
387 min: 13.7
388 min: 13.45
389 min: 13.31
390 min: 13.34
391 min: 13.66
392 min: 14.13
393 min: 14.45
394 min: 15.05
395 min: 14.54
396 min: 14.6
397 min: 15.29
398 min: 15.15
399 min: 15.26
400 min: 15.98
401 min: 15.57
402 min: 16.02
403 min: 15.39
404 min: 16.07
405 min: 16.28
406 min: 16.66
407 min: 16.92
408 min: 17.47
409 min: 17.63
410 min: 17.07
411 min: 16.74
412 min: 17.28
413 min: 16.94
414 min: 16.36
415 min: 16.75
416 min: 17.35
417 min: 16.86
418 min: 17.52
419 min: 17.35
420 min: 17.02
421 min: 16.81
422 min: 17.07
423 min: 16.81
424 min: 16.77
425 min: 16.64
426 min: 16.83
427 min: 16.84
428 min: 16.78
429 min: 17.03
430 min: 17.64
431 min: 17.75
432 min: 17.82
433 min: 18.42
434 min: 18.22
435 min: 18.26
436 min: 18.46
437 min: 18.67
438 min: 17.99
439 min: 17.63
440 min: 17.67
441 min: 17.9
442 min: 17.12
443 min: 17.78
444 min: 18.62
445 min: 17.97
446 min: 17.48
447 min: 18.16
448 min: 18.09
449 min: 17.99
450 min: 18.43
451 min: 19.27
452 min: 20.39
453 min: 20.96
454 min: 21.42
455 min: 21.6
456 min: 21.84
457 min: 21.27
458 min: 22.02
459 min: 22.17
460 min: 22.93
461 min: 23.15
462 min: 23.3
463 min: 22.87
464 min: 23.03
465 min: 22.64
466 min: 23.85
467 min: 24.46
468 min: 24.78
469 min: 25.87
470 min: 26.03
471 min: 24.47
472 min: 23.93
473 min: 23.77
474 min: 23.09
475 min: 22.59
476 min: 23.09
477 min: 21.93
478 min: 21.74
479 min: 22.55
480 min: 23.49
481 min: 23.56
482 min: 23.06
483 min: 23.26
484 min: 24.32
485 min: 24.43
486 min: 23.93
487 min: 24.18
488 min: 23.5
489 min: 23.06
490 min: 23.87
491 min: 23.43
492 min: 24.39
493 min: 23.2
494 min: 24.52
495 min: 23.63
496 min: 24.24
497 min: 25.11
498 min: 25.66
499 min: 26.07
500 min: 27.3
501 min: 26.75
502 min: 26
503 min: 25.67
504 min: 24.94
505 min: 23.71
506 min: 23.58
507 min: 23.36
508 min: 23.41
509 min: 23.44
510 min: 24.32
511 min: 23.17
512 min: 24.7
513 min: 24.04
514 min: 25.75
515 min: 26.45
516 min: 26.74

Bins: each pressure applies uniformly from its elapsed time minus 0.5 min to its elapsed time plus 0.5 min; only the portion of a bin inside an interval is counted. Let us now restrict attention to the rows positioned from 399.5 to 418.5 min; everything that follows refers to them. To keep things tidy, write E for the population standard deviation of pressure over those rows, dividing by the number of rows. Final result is 0.64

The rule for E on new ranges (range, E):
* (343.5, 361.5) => 0.35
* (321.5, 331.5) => 0.28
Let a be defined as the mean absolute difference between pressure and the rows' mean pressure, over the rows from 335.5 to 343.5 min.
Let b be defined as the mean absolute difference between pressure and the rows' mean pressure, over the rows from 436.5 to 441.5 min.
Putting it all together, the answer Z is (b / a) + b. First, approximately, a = 0.53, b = 0.29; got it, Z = 0.8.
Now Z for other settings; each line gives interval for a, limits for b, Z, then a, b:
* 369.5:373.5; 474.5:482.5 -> 3.3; 0.20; 0.55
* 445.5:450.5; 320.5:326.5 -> 0.9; 0.24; 0.18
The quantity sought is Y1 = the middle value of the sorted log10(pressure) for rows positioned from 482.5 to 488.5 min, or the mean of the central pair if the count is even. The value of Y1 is 1.38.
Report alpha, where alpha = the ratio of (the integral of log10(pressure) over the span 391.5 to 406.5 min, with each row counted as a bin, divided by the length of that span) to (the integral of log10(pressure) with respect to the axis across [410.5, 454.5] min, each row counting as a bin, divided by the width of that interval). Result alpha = 0.95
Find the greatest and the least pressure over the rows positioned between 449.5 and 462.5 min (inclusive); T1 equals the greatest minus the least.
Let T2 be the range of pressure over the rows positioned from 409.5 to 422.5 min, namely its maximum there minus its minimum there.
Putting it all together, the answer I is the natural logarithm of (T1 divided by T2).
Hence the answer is 1.4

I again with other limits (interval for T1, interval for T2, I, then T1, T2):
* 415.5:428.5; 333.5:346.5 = -0.8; 0.9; 2.0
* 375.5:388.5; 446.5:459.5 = -1.3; 1.2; 4.2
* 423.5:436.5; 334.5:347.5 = -0.1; 1.8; 2.0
